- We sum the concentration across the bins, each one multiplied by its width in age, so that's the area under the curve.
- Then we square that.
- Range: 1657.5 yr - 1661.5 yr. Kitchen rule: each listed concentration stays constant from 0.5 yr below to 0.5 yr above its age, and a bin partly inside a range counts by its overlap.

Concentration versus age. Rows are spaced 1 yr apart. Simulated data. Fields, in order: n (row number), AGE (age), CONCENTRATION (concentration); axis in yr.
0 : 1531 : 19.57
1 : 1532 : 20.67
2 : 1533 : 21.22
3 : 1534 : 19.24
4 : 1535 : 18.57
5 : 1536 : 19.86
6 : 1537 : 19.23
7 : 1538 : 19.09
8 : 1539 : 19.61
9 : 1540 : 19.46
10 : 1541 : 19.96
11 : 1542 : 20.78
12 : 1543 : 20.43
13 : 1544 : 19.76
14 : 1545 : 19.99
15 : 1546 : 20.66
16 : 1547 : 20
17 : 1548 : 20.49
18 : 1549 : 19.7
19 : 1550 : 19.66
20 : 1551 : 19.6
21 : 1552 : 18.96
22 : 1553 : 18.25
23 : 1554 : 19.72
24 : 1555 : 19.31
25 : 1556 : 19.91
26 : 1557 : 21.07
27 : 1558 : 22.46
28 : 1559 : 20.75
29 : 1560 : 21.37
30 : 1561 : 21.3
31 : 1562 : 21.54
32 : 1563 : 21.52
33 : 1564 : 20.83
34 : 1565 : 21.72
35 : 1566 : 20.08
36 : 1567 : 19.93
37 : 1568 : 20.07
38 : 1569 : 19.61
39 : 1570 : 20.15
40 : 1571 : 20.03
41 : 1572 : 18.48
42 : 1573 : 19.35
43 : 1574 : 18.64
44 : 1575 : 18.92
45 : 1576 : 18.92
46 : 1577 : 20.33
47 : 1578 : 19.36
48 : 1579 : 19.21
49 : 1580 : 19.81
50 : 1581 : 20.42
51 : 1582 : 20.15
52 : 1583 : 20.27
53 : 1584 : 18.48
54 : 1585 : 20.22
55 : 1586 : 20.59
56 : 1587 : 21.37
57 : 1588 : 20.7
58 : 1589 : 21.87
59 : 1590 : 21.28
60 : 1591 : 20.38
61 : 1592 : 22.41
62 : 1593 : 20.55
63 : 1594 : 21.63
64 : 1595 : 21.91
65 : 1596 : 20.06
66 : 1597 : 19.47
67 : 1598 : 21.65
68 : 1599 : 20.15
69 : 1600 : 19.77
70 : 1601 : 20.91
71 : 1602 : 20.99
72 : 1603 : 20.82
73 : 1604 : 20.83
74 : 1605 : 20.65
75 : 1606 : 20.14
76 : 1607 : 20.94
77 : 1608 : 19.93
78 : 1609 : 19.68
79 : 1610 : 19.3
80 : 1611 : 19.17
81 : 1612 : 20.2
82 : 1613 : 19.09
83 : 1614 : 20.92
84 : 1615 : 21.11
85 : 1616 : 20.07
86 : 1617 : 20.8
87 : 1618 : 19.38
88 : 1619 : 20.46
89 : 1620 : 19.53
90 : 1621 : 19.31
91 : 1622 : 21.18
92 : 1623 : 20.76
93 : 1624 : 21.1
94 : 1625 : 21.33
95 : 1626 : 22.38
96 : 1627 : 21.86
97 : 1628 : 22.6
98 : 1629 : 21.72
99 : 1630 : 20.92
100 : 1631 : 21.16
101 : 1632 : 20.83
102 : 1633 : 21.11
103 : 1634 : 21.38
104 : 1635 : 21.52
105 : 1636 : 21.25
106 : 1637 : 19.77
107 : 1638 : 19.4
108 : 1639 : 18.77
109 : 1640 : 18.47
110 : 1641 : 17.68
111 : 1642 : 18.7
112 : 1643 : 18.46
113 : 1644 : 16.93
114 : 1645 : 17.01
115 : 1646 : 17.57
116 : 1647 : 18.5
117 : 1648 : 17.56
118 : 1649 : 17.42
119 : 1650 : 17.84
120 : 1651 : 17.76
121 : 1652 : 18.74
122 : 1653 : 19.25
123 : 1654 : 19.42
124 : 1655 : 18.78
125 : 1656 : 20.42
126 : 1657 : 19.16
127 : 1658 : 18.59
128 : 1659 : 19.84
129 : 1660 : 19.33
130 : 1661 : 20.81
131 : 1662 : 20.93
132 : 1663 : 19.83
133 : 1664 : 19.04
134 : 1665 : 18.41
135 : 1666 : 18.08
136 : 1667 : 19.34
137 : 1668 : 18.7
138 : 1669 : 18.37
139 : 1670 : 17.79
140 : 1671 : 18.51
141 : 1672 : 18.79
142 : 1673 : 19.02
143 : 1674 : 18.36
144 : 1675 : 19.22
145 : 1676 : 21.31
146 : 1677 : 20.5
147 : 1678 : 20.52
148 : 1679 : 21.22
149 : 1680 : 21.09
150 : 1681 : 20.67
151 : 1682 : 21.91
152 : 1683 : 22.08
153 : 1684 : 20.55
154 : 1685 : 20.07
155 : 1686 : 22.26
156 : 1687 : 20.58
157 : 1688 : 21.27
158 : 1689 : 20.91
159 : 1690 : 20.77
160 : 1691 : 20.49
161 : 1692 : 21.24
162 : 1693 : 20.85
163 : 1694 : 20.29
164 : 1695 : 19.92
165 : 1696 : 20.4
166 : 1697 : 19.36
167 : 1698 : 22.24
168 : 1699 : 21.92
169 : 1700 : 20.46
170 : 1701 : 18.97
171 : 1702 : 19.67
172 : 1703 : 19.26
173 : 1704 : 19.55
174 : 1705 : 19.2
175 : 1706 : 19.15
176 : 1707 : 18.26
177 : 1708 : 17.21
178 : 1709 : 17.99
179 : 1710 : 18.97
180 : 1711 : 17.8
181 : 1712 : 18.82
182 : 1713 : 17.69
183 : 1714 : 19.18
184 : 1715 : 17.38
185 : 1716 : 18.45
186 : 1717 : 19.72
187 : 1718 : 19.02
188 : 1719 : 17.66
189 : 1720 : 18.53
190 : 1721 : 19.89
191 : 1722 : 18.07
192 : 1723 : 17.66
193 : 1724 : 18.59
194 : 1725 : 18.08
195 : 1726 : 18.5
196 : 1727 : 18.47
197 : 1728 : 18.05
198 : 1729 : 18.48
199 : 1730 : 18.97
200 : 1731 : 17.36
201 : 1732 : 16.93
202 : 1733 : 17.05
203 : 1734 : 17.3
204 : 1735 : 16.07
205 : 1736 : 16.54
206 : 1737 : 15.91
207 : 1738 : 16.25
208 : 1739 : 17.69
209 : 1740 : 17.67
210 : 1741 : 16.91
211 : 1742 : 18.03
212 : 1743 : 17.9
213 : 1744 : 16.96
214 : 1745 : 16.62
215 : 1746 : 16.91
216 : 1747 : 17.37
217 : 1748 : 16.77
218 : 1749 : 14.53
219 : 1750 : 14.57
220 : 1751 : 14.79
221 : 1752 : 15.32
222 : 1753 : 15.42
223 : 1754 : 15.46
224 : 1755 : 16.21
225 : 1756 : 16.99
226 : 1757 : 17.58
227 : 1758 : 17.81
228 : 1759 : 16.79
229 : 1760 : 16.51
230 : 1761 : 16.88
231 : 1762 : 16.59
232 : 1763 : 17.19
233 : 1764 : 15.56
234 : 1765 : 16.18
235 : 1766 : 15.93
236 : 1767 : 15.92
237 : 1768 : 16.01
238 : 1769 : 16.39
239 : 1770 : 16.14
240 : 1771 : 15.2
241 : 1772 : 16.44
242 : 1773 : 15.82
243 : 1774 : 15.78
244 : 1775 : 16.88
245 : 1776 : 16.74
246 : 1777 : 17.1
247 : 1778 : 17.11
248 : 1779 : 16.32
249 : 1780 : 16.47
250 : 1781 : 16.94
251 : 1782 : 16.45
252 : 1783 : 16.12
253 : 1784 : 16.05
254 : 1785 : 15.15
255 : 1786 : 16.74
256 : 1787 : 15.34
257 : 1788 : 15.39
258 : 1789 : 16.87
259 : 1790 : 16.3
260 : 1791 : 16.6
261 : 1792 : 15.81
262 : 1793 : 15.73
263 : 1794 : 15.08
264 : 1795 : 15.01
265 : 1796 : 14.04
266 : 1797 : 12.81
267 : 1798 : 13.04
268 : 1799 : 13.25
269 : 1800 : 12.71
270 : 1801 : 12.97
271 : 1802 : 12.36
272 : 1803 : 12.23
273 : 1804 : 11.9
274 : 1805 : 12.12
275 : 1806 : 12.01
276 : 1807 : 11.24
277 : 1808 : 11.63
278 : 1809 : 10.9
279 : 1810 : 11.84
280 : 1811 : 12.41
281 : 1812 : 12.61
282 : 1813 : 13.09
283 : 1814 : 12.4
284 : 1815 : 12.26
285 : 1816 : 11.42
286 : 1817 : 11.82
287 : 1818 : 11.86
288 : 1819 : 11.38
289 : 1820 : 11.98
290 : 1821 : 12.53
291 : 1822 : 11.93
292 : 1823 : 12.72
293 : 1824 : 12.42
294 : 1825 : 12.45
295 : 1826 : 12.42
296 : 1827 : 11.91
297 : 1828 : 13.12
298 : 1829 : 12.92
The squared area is 6173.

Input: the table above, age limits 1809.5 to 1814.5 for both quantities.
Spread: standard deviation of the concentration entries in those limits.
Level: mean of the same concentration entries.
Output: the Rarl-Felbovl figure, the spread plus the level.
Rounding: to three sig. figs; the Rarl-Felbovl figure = 12.9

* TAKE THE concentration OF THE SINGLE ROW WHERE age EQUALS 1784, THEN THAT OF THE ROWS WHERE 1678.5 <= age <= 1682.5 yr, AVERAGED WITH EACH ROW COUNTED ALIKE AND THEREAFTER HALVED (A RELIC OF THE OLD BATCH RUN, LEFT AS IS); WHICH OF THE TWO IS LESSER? 10.6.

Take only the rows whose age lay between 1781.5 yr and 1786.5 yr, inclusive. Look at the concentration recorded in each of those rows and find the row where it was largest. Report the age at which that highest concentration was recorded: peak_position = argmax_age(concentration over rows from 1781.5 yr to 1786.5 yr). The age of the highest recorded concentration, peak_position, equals 1786 yr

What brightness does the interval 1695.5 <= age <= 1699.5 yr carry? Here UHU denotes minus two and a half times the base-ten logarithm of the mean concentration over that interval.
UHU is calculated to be -3.30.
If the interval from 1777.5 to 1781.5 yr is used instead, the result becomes -3.06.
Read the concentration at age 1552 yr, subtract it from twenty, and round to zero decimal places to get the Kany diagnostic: 1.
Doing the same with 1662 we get -1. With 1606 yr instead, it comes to 0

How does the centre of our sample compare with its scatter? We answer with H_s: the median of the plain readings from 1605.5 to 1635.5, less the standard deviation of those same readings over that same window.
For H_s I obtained 19.9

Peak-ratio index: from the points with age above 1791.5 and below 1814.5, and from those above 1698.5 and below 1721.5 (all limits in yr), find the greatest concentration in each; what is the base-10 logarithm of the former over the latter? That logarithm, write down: -0.14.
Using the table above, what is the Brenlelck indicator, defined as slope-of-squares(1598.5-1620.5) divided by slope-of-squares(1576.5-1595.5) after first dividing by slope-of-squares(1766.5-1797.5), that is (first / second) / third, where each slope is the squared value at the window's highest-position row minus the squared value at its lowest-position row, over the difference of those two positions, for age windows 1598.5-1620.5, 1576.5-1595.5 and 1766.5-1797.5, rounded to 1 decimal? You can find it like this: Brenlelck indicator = 0.1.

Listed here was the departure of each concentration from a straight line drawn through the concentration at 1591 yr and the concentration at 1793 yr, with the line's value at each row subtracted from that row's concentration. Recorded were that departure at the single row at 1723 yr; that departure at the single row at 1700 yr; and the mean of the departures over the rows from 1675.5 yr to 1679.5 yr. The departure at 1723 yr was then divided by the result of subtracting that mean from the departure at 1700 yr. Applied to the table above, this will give 3.5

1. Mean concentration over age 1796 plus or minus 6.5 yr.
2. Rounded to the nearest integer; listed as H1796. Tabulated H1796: 14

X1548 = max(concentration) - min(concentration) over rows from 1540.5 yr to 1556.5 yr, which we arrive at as 2.53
